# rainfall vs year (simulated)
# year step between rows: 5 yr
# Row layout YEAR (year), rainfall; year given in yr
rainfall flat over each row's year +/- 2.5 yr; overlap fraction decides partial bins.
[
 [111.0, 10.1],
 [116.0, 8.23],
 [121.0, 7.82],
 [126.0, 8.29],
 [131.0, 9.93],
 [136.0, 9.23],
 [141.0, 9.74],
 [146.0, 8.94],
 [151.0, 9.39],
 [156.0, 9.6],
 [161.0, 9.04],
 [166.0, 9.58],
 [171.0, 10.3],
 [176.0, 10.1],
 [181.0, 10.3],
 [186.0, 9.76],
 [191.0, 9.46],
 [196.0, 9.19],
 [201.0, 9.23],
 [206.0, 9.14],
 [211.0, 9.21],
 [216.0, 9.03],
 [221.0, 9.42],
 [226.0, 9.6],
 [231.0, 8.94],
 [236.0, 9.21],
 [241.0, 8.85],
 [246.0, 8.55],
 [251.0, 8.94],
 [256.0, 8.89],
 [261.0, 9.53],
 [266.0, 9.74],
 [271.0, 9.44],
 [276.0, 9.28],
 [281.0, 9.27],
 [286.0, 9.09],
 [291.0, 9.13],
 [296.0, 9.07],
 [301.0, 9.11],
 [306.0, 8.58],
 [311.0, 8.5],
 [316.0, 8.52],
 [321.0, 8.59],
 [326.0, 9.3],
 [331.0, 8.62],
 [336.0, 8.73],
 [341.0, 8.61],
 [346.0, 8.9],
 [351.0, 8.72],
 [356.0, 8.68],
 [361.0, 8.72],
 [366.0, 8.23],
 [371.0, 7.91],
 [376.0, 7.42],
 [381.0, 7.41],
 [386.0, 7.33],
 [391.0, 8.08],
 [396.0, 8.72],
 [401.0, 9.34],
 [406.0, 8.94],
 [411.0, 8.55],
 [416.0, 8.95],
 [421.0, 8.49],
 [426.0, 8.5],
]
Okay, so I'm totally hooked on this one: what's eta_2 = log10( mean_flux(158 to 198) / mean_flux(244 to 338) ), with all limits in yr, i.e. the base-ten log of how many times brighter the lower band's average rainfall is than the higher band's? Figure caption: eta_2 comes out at 0.0336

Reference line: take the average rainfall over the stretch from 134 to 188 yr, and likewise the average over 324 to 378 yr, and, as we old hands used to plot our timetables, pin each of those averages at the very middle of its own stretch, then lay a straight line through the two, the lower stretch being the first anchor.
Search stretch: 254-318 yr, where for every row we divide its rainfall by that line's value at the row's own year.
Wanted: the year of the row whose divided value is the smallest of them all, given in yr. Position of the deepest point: 311.0 yr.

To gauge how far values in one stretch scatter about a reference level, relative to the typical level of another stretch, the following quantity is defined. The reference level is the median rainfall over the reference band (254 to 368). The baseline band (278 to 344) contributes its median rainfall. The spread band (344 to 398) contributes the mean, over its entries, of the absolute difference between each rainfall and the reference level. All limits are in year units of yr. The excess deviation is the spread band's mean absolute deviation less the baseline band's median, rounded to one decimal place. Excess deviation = -8.0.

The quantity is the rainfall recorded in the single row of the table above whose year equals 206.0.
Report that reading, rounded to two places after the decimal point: 9.14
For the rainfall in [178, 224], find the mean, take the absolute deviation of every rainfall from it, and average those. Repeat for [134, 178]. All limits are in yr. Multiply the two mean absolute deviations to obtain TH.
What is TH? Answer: 0.10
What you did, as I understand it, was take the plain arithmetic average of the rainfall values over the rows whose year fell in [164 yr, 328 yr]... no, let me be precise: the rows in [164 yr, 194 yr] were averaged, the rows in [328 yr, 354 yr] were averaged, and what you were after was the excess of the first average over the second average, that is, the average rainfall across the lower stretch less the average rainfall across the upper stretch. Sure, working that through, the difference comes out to 1.2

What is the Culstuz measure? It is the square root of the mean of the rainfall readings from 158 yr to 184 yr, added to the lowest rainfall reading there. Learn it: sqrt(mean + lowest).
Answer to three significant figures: 4.35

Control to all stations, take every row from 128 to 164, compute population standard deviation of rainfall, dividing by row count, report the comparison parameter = 0.34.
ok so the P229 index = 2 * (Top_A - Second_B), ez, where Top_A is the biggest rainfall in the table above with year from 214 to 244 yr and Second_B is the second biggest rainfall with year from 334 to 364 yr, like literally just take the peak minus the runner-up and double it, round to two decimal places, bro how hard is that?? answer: 1.74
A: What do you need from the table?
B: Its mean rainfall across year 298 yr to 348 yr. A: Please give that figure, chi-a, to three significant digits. 8.75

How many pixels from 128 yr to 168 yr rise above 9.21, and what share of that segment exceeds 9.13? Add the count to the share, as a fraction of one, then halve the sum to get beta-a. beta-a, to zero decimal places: 3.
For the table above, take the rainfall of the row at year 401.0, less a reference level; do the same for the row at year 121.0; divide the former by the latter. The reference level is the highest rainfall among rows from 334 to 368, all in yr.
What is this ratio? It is -0.4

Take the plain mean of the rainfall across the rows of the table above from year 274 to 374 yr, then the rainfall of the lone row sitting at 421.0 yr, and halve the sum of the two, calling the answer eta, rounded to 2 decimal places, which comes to 8.63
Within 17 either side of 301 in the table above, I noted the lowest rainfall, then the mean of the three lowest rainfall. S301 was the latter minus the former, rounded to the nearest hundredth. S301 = 0.03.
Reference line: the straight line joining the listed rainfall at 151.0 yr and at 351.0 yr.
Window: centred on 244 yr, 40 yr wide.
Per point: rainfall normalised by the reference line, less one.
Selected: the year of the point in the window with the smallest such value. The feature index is 246.0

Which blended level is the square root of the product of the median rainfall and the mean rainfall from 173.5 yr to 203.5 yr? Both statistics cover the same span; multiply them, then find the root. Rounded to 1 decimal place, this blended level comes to 9.6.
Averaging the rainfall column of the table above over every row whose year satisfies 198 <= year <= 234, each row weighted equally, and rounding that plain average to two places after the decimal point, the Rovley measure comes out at 9.22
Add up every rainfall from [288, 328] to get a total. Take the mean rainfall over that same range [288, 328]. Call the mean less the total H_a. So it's -62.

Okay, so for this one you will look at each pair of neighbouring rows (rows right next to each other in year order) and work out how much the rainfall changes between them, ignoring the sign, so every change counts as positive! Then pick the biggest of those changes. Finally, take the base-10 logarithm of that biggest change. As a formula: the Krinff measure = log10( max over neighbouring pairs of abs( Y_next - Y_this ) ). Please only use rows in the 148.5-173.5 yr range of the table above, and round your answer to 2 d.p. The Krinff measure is -0.14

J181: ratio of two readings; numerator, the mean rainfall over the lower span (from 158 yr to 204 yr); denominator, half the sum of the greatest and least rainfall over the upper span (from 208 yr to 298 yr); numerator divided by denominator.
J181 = 1.06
